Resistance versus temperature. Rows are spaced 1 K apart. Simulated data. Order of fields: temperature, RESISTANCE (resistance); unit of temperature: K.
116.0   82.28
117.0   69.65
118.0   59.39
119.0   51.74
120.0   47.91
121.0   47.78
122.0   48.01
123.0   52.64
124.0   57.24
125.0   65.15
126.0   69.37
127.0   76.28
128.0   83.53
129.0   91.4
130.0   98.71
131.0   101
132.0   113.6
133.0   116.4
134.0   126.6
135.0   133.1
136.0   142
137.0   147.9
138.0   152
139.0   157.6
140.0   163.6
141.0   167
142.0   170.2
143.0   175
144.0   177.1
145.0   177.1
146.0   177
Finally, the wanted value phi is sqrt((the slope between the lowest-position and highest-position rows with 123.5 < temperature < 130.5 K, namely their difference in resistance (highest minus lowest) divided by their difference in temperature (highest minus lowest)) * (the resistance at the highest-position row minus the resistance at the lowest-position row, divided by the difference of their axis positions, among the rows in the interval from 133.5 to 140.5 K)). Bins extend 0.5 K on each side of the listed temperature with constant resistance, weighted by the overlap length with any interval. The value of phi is 6.53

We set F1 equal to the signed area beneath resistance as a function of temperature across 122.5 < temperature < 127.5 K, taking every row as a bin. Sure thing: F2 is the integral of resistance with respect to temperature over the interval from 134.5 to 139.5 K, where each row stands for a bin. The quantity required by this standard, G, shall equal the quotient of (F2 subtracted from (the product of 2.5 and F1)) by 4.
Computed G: 17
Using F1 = 321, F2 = 733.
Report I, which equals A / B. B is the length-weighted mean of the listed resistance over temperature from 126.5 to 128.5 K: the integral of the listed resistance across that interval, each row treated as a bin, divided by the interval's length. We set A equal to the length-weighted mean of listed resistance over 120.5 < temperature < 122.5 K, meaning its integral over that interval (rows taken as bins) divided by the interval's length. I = 0.60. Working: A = 48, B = 80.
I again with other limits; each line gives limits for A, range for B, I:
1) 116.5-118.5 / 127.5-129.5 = 0.74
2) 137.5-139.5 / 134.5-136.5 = 1.13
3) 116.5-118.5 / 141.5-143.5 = 0.37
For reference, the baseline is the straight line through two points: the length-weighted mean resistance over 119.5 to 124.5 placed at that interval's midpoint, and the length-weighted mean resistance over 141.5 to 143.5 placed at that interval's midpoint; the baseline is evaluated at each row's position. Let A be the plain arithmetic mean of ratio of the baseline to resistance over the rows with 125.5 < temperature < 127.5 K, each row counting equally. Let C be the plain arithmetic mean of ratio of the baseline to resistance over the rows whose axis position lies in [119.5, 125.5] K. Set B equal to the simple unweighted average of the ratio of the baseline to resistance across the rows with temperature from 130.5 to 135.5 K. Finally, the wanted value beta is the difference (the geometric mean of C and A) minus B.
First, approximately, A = 1.06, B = 0.99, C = 1.00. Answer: 0.05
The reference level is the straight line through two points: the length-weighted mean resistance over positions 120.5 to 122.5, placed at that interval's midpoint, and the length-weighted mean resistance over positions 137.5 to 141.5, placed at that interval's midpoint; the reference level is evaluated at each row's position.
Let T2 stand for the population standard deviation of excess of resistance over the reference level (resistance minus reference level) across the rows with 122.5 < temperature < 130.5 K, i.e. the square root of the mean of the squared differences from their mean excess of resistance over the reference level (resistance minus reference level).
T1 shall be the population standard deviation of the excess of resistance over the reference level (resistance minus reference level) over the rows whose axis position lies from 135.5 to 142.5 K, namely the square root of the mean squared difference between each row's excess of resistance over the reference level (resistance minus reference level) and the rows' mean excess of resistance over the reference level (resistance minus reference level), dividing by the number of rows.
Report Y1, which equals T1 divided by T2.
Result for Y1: 2.1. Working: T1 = 3.0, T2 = 1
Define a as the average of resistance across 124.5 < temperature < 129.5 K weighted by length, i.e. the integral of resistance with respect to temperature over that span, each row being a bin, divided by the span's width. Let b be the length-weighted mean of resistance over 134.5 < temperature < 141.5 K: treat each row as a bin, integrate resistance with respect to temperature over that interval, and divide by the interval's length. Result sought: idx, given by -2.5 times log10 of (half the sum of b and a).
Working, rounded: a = 77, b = 152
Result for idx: -5.1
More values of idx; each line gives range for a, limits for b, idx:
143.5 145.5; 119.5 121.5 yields -5.1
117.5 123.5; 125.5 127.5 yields -4.5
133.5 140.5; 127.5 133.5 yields -5.2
